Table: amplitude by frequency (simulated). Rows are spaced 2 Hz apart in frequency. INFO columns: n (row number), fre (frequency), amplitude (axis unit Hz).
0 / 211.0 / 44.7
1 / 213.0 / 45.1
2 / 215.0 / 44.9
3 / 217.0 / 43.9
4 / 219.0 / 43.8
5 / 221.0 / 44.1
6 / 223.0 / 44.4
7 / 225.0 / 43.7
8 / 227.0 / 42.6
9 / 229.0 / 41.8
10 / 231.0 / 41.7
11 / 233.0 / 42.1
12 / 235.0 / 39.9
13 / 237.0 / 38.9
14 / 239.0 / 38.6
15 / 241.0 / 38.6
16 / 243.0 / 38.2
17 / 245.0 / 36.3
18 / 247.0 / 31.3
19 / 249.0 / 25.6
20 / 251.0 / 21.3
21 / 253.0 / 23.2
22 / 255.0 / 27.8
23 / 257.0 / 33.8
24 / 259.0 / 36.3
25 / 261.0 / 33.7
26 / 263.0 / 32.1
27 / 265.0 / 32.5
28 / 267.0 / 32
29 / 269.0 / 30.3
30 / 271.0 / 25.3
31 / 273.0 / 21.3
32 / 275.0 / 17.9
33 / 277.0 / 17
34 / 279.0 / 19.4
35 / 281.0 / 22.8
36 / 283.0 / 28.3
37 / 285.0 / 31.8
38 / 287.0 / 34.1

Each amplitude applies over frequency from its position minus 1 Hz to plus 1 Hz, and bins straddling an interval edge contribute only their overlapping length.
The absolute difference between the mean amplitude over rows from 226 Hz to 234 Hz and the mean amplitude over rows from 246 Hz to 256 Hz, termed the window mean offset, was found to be 16.2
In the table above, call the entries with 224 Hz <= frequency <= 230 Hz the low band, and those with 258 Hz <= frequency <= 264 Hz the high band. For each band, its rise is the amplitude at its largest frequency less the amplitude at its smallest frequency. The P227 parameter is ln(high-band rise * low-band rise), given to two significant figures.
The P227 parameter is 2.1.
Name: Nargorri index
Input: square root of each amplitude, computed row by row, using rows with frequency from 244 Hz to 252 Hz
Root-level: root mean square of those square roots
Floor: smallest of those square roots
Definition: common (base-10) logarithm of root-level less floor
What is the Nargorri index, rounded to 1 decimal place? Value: -0.1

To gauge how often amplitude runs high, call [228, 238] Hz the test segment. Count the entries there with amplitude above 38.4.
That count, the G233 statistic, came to 5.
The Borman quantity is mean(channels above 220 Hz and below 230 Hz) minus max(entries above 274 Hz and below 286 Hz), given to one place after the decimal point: 11.5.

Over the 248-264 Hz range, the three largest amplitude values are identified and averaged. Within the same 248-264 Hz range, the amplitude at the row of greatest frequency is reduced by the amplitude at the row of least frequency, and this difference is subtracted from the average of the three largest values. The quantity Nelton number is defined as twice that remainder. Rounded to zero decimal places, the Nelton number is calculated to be 56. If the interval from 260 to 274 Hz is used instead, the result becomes 90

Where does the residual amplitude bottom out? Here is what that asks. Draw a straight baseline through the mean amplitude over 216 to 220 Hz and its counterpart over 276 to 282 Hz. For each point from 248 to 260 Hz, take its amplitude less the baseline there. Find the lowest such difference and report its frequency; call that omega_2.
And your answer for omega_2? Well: 251.0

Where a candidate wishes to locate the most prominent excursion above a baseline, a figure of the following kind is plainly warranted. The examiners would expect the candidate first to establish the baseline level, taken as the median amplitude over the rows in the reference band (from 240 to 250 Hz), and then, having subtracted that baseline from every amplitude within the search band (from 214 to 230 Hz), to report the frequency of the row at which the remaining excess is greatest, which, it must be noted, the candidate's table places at 215.0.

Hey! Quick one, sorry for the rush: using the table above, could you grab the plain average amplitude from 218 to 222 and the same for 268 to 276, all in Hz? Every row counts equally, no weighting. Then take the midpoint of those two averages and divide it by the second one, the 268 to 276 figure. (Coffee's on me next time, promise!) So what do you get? 1.43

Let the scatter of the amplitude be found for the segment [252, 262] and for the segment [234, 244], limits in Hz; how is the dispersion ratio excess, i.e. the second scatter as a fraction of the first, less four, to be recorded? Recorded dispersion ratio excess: -3.88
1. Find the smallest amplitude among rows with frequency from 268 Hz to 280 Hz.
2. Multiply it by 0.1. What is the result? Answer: 1.7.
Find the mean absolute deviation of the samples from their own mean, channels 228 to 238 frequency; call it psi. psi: 1.2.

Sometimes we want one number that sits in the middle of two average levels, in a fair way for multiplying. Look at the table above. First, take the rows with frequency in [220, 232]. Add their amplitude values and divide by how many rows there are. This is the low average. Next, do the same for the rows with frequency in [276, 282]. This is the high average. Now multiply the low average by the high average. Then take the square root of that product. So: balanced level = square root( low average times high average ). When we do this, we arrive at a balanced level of 29.1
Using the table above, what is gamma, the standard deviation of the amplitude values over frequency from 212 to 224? 0.5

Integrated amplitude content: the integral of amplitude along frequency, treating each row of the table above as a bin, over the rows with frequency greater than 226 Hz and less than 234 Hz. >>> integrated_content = 336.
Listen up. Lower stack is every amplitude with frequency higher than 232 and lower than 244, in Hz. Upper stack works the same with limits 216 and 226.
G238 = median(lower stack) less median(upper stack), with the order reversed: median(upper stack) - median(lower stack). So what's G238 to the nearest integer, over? 5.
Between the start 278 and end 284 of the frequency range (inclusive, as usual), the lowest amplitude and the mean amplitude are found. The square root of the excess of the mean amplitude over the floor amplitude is 2.0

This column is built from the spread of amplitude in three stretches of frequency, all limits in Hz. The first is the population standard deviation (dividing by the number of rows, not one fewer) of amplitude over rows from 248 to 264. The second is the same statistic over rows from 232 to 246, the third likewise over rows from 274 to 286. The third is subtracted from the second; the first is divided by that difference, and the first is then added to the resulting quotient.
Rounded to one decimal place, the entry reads 3.8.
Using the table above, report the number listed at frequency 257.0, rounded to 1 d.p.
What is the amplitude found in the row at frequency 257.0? 33.8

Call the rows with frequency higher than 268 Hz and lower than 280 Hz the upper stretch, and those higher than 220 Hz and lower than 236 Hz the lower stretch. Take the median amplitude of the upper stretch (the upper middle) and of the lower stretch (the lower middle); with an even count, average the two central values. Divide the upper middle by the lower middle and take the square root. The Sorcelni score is 0.69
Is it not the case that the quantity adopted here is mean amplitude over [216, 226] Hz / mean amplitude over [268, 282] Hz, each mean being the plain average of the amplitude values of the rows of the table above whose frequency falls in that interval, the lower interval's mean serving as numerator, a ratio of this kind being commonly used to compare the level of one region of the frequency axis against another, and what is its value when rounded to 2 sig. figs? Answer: 2.0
